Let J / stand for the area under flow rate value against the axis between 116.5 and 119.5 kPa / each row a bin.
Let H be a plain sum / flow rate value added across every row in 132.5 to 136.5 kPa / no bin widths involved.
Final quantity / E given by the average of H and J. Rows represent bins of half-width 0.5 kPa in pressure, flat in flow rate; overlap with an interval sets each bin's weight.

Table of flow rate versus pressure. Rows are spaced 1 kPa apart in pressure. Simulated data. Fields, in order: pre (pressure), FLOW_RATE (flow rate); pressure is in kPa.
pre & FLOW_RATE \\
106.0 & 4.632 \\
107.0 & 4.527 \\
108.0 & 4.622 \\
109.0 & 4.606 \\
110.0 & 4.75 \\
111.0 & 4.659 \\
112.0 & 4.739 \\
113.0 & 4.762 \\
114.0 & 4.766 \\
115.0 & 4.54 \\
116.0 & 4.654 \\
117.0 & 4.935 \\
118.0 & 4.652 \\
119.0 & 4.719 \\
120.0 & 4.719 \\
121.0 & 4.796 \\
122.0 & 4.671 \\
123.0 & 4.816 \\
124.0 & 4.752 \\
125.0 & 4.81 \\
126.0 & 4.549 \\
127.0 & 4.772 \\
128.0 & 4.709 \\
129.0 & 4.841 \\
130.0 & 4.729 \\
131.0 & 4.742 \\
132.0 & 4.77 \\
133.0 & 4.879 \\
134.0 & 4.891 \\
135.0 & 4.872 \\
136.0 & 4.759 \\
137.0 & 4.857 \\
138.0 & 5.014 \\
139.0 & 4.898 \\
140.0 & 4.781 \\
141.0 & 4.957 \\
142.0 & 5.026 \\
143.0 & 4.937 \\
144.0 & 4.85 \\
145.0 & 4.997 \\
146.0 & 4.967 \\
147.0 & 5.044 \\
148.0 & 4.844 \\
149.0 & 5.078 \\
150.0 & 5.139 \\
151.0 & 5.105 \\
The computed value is 17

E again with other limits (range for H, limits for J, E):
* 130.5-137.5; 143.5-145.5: 22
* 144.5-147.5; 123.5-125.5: 12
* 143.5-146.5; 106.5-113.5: 24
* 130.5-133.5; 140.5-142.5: 12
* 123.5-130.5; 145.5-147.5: 22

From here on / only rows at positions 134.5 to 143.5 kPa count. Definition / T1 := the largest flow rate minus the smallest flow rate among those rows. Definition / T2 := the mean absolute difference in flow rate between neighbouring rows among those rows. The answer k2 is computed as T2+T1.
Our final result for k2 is 0.384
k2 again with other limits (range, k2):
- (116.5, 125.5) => 0.385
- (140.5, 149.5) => 0.351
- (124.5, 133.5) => 0.448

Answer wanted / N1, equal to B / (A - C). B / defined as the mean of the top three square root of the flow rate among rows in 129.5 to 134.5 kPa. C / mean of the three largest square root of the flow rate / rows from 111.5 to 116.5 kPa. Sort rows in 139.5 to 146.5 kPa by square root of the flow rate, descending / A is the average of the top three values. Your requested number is 40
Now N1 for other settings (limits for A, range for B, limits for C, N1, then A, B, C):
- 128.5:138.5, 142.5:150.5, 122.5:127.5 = 77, 2.220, 2.26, 2.19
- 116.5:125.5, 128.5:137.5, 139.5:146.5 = -69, 2.203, 2.21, 2.24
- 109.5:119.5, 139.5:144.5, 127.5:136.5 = -164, 2.196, 2.23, 2.21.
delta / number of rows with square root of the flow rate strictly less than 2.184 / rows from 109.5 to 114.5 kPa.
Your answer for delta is 5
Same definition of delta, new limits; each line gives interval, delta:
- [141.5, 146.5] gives 0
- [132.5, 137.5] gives 1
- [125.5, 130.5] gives 3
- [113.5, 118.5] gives 4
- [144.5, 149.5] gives 0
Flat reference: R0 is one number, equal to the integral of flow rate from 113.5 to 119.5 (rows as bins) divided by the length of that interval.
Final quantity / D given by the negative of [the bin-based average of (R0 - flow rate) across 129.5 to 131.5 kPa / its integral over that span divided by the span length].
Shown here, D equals 0.02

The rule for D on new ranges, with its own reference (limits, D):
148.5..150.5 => 0.40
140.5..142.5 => 0.28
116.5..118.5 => 0.08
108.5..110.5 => -0.03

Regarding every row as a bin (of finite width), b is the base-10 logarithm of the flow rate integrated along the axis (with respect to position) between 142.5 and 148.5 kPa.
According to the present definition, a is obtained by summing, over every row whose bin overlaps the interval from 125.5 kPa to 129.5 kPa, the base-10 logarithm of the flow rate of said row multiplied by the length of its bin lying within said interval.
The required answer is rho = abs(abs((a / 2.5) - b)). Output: 3.08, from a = 2.7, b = 4.2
